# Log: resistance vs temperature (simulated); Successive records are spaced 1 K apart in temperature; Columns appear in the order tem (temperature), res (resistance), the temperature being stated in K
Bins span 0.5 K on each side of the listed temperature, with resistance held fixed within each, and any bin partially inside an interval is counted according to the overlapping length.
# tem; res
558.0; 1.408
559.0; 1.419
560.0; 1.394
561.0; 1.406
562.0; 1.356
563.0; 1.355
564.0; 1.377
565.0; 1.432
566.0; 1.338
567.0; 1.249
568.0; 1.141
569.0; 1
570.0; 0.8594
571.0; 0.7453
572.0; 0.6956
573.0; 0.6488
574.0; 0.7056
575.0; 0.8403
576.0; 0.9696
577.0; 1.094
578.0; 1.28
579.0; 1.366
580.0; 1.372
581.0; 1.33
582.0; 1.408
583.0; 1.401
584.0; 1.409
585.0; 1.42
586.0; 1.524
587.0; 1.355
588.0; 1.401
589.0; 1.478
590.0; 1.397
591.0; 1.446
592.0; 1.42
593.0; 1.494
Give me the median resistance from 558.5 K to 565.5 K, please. 1.39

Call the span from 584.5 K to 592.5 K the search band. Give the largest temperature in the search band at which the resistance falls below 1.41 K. 590.0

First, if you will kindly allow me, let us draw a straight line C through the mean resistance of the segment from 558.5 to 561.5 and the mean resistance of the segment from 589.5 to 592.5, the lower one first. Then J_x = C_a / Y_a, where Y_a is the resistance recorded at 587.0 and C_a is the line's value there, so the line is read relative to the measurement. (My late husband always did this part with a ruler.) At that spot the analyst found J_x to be 1.05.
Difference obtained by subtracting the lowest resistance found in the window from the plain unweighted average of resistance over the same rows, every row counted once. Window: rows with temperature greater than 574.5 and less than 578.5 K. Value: 0.21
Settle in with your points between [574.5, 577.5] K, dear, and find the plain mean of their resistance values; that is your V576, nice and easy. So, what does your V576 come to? 0.97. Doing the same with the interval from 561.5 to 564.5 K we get 1.36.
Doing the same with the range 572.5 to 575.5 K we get 0.73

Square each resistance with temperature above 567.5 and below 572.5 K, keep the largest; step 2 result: 1.30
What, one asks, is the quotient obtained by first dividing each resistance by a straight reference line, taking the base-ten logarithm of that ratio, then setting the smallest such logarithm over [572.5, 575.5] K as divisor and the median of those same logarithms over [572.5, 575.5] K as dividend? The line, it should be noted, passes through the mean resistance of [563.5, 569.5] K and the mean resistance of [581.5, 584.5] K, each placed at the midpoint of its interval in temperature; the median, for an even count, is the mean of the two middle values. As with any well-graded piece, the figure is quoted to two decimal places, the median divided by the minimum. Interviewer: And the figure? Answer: 0.89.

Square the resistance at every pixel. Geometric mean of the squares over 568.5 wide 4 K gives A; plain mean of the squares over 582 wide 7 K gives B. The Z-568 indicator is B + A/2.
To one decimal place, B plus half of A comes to 2.5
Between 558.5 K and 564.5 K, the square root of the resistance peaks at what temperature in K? 559.0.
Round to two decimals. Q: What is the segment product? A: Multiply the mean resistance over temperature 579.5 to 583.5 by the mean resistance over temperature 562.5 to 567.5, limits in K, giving 1.86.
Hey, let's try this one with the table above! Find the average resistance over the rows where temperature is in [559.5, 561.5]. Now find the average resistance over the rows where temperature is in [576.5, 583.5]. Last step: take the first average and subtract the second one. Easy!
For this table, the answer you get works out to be 0.1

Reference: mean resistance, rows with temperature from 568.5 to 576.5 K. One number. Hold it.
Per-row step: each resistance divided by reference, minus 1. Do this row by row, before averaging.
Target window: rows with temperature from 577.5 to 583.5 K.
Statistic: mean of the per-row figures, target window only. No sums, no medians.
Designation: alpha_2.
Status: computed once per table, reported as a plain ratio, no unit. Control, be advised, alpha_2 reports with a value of 0.68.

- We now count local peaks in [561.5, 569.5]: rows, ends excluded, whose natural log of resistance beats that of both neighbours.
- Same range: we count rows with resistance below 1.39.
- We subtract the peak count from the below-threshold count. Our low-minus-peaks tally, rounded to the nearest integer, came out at 6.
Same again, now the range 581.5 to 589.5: 0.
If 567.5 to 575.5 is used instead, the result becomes 8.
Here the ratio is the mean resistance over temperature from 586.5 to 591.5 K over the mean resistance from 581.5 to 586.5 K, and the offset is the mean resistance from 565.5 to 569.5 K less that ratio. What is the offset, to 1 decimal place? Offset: 0.2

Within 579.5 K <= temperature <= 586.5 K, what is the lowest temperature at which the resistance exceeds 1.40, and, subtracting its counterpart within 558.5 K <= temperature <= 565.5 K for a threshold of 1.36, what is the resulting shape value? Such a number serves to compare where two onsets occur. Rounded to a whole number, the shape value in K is 23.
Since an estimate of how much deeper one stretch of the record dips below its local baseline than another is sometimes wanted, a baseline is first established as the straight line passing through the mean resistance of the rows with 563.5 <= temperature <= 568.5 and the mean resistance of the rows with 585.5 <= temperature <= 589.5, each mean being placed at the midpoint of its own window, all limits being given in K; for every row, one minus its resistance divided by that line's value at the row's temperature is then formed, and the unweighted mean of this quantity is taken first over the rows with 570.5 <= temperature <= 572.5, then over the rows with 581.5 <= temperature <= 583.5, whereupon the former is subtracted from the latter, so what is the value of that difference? -0.46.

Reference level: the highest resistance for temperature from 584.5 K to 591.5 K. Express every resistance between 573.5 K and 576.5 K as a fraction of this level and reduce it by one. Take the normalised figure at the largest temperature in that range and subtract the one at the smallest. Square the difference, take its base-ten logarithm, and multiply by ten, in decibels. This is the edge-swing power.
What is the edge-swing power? -15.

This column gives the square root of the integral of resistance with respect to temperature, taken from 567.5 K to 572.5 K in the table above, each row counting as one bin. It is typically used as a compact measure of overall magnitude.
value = 2.11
